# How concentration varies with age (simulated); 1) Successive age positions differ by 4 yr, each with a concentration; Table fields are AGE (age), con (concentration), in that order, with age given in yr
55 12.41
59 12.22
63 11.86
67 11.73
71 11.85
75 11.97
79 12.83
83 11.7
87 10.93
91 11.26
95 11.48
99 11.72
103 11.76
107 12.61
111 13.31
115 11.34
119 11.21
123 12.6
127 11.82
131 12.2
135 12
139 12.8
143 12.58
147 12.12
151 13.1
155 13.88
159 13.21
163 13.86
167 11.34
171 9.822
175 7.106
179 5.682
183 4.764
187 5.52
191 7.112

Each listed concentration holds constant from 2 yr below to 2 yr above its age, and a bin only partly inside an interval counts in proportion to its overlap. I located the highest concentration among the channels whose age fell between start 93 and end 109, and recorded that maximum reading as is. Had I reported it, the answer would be 12.61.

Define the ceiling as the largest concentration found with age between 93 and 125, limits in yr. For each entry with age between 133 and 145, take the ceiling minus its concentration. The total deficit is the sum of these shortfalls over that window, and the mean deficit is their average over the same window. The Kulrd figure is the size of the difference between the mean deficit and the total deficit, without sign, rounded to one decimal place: 1.7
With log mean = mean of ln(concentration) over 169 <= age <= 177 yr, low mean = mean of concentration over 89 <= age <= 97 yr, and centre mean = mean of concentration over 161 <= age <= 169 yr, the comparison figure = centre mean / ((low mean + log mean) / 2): 1.87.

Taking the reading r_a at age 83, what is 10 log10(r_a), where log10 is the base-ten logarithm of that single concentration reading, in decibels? 10.7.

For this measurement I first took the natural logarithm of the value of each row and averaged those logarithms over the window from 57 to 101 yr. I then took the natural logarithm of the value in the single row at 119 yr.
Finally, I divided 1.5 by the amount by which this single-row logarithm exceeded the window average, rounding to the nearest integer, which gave -31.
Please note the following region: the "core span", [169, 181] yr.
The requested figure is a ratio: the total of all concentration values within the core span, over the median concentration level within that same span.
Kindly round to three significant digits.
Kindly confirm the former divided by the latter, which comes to 3.18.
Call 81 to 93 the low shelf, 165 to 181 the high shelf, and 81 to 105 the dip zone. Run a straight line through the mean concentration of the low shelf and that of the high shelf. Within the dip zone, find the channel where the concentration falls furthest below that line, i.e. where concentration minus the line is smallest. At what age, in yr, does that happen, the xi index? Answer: 87 yr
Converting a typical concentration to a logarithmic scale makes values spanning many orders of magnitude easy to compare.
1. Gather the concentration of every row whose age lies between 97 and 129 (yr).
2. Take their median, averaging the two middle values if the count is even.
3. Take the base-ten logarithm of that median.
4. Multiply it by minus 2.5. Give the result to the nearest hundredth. -2.68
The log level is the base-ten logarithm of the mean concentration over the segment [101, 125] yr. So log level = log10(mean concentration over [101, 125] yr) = 1.08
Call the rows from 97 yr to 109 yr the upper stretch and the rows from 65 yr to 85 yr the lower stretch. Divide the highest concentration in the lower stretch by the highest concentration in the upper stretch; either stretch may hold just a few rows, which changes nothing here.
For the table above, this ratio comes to 1.02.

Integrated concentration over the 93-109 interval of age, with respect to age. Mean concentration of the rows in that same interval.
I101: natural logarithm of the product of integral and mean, 7.72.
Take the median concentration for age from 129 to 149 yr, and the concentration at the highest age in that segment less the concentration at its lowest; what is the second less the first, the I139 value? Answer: -12.3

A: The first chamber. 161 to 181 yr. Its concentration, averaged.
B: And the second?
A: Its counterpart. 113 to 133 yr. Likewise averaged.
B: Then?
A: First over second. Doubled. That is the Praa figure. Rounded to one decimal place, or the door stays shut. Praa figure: 1.6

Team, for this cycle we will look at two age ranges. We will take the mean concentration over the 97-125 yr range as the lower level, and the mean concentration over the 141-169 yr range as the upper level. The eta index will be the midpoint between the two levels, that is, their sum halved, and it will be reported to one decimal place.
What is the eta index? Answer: 12.5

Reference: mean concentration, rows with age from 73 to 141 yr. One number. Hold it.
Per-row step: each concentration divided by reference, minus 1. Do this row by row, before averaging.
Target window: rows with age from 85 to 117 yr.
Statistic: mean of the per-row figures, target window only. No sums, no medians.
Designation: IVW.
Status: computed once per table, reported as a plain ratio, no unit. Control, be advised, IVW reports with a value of -0.014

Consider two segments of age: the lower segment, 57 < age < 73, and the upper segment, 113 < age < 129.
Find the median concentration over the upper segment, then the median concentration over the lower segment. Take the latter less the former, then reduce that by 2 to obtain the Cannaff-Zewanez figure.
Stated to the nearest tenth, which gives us -1.7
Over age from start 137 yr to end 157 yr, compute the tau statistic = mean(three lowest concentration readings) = 12.5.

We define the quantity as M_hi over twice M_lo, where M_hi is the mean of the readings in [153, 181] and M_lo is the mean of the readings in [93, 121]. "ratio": 0.449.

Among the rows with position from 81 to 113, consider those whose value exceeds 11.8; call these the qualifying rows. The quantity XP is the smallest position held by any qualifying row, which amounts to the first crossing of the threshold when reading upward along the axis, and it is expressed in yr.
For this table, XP 107 yr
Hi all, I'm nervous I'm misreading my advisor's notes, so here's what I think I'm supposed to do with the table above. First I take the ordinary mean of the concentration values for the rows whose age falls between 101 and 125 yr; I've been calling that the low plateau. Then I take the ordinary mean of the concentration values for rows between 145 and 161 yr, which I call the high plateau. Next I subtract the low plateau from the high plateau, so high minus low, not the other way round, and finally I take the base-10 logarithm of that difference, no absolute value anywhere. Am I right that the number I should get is 0.0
